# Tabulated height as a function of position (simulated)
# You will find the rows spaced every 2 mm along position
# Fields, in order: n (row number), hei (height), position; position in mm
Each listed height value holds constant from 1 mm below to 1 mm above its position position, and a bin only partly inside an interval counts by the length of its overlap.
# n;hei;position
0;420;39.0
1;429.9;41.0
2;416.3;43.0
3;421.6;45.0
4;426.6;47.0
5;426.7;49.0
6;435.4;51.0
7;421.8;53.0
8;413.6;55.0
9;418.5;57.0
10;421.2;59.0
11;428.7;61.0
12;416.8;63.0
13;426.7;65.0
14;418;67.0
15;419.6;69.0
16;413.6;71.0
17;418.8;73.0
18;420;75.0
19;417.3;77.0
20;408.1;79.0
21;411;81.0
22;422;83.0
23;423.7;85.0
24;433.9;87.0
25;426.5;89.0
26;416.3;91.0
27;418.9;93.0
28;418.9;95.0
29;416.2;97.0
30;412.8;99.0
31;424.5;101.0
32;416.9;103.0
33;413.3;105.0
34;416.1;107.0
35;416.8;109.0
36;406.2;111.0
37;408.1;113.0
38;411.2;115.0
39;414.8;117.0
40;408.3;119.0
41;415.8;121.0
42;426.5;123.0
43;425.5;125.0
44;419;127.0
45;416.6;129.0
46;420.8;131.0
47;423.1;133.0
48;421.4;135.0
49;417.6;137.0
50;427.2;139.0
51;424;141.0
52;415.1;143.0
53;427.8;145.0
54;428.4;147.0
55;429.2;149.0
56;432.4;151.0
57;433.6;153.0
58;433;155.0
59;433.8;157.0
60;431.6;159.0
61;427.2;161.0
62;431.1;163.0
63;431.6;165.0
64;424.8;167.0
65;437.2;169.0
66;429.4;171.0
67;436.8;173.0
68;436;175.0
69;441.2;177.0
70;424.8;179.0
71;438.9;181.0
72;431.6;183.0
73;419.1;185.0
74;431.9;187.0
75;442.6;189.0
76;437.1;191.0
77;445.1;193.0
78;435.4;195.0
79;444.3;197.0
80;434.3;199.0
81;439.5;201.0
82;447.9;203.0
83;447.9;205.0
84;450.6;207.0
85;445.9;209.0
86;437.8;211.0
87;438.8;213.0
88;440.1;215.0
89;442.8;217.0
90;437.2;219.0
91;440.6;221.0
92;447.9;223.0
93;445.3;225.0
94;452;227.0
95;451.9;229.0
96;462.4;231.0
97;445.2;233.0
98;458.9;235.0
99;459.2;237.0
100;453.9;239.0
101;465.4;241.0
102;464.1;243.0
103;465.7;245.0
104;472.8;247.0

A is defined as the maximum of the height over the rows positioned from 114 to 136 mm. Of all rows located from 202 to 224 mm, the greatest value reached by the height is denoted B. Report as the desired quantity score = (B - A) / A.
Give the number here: 0.06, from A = 426.5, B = 450.6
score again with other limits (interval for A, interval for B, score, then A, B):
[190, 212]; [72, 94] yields -0.04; 450.6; 433.9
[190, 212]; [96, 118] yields -0.06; 450.6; 424.5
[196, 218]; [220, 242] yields 0.03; 450.6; 465.4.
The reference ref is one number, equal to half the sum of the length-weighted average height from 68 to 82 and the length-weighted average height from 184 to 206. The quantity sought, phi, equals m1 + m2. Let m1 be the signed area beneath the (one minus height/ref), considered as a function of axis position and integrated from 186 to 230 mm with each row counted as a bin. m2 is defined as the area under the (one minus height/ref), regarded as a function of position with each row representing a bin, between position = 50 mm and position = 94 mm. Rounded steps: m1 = -1.6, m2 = 0.68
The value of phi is -0.9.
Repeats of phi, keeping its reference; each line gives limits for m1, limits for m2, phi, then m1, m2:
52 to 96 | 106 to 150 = 1.6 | 0.8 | 0.82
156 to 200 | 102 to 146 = 0.2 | -0.7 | 0.95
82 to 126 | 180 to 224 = -0.4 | 0.9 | -1.32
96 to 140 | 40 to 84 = 1.7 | 1.0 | 0.67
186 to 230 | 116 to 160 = -1.3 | -1.6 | 0.33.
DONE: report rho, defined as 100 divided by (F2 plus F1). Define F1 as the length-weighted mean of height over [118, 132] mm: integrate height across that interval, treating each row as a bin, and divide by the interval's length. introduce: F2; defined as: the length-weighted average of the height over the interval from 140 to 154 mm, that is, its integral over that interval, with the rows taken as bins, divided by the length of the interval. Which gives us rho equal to 0.118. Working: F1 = 419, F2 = 427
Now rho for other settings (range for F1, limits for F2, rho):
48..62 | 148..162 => 0.117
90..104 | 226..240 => 0.115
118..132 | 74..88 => 0.119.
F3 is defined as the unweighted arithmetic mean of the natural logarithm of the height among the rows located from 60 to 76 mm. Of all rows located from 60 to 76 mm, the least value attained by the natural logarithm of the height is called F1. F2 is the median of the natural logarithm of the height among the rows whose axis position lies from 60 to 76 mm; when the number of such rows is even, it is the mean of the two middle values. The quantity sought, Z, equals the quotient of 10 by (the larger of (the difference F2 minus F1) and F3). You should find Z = 1.66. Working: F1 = 6.02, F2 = 6.04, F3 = 6.04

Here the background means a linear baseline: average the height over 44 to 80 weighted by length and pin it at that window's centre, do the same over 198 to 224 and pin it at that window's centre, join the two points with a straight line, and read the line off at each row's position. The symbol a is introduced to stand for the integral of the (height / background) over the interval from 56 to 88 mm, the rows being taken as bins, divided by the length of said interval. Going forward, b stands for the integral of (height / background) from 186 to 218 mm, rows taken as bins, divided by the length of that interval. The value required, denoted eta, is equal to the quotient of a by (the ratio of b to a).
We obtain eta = 0.99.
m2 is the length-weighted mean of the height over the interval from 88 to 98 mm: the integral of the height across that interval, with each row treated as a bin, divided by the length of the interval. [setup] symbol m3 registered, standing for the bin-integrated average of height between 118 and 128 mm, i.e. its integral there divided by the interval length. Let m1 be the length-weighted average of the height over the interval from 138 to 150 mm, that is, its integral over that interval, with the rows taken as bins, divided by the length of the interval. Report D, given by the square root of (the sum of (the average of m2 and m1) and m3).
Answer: 29.0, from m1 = 425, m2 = 419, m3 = 419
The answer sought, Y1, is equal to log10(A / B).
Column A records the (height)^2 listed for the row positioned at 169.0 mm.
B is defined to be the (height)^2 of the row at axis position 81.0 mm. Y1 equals 0.054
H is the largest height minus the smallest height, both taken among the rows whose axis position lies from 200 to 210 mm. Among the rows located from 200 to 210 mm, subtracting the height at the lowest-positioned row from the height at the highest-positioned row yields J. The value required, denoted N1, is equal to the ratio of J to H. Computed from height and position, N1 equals 0.6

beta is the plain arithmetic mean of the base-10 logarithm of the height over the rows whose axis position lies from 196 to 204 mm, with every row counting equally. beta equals 2.645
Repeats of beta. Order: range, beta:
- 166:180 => 2.636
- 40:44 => 2.626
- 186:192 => 2.641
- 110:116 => 2.611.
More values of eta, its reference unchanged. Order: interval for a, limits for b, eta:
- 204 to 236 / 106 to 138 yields 1.04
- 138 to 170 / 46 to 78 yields 0.98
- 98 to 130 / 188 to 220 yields 0.94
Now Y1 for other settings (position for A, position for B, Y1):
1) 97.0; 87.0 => -0.036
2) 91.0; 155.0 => -0.034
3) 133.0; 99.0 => 0.021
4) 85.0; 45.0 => 0.004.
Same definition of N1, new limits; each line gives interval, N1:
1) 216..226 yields 0.2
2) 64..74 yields -0.6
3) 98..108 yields 0.3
